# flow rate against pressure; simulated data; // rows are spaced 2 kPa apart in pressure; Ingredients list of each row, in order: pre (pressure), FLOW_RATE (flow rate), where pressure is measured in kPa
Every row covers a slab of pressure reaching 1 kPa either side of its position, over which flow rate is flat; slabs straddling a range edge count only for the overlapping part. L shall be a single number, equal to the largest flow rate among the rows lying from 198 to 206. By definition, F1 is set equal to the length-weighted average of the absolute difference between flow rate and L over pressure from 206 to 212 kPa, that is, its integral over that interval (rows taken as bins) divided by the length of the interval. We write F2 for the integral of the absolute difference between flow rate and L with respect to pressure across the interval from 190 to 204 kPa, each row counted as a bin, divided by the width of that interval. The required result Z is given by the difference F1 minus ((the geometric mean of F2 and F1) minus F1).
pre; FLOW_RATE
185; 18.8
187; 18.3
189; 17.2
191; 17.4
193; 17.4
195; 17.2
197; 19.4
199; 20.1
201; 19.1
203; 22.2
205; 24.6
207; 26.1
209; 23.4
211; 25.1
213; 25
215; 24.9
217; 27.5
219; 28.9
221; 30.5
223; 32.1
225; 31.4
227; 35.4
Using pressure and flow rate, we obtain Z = -0.3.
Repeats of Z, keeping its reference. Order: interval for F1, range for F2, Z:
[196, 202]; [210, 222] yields 6.7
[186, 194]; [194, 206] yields 8.6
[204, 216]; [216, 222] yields -0.4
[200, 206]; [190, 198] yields 1.1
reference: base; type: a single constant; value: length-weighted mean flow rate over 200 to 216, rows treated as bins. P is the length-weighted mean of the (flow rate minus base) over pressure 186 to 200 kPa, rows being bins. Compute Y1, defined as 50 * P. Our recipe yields -283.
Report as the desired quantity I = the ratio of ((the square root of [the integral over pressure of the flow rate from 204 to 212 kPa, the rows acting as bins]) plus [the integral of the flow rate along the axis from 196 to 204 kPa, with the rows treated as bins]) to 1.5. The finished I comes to 117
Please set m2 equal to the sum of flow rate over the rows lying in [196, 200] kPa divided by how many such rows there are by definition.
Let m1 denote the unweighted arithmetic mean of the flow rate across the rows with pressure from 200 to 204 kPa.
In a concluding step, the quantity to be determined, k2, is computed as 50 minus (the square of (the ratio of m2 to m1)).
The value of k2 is 49.1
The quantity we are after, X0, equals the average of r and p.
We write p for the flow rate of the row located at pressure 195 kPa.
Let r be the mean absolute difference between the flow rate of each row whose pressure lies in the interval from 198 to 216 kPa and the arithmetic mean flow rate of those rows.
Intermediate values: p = 17.2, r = 1.9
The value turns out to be 9.6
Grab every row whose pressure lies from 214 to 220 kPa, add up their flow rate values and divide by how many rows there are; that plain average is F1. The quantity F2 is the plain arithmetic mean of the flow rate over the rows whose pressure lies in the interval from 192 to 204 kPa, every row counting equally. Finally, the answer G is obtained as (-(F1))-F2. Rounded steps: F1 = 27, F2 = 19.2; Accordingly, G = -46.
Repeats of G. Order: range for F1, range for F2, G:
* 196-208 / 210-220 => -48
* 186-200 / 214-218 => -44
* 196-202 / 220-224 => -51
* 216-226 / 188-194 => -47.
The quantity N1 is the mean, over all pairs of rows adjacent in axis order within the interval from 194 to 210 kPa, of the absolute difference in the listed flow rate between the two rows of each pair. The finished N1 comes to 1.94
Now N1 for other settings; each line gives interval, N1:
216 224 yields 1.53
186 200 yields 0.73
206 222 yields 1.46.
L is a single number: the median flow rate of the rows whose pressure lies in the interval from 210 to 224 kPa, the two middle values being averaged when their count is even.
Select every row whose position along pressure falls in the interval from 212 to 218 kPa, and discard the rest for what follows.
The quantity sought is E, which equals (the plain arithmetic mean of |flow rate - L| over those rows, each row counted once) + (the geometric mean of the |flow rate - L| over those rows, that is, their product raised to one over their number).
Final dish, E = 1.7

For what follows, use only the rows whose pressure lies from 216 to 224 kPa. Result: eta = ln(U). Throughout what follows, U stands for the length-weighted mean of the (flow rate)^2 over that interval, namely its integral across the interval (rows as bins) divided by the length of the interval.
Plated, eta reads 6.79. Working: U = 888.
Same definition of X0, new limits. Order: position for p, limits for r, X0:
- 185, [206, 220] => 10.1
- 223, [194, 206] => 17.0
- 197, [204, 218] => 10.1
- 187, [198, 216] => 10.1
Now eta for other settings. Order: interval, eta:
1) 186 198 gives 5.76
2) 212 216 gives 6.43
